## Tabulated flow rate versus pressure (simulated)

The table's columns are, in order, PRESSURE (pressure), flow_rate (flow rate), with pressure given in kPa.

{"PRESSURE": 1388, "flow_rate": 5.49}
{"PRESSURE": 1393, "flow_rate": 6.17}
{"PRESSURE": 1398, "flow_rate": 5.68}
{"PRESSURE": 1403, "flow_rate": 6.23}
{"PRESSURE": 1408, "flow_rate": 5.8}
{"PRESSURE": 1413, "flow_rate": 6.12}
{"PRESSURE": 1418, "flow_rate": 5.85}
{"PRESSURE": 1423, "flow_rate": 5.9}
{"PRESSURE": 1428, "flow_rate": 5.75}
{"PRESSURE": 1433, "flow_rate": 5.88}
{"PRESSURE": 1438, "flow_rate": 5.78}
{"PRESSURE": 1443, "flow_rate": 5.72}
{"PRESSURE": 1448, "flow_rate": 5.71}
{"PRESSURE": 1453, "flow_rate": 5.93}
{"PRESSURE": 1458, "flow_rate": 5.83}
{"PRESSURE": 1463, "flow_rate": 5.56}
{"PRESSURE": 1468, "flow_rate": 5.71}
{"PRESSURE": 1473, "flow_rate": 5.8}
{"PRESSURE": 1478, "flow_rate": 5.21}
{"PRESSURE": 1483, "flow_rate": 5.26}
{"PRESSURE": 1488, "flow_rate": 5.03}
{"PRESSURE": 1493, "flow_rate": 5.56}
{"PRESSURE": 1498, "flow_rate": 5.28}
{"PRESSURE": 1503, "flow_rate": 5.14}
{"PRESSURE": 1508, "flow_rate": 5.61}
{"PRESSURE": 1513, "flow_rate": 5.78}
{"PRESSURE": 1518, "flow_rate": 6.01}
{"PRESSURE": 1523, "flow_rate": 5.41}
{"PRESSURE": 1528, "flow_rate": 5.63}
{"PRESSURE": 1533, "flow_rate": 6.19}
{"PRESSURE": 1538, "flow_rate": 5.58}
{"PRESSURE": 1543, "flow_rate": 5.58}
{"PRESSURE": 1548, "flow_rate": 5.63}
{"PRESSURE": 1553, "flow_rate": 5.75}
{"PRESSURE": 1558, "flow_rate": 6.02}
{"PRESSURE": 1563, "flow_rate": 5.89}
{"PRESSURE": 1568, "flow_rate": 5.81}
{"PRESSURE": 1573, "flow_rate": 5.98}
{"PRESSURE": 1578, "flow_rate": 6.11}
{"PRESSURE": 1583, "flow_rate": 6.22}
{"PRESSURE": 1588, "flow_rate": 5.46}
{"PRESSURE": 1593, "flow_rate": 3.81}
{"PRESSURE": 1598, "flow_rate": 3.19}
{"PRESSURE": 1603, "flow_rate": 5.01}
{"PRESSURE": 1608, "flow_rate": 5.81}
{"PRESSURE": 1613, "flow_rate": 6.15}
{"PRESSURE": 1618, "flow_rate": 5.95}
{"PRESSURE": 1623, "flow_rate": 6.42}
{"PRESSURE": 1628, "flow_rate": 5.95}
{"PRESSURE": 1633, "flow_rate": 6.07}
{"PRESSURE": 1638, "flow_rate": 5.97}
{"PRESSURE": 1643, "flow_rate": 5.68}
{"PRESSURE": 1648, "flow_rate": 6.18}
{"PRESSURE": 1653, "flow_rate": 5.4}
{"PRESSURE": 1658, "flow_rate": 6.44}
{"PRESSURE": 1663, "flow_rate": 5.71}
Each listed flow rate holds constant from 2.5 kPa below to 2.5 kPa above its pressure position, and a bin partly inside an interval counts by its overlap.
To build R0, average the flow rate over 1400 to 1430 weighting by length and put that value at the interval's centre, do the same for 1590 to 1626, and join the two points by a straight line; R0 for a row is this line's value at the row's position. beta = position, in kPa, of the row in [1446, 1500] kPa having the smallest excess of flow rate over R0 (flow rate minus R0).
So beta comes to 1488 kPa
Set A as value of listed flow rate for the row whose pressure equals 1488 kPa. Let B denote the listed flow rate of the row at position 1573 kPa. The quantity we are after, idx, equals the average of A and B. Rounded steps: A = 5.03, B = 5.98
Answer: 5.5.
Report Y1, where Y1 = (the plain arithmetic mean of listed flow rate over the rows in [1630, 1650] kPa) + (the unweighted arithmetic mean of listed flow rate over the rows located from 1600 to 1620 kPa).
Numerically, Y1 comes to 11.7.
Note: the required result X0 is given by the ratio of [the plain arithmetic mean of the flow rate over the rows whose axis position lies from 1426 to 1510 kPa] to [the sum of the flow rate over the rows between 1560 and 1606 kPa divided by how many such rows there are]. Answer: 1.06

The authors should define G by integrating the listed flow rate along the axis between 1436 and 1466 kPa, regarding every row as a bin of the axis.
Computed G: 173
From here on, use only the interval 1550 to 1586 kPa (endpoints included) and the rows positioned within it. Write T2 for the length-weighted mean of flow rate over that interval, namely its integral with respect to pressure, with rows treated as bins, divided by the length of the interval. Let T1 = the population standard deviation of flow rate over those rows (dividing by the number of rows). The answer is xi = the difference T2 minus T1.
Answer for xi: 5.8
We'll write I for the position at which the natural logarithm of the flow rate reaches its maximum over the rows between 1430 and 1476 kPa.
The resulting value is 1453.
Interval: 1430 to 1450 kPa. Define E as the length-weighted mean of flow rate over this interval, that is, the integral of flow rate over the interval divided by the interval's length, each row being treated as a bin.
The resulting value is 5.77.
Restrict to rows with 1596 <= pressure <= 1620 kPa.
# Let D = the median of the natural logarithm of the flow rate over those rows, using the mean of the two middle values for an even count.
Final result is 1.76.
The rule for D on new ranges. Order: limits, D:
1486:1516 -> 1.69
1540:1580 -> 1.77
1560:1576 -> 1.77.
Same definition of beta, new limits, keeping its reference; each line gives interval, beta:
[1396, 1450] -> 1398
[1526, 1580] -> 1538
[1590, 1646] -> 1598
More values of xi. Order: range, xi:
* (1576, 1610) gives 4.0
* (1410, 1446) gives 5.7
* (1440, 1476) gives 5.6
